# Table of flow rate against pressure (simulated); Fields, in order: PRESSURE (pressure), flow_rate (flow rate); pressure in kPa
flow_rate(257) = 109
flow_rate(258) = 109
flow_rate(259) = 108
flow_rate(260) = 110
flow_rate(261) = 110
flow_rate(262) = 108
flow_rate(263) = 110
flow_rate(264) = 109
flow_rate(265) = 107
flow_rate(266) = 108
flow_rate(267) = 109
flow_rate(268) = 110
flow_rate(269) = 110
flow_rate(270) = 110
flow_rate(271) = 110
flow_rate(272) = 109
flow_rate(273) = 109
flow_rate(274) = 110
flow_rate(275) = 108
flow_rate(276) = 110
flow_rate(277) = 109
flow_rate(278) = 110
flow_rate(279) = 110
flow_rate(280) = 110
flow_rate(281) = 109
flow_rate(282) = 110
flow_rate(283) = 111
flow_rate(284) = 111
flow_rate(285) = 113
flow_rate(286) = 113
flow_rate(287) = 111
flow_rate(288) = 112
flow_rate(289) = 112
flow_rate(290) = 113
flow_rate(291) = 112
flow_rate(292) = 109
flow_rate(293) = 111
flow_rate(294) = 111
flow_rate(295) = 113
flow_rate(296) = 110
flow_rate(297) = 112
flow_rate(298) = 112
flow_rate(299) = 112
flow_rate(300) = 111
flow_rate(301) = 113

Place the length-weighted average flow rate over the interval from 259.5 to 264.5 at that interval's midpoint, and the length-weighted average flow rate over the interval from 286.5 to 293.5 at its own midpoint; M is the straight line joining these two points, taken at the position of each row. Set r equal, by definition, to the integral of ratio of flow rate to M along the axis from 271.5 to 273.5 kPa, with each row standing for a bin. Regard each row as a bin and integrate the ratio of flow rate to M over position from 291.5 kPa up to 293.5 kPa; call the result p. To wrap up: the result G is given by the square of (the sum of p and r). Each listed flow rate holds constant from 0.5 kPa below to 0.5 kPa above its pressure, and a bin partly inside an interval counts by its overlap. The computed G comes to 15.60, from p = 1.971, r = 1.98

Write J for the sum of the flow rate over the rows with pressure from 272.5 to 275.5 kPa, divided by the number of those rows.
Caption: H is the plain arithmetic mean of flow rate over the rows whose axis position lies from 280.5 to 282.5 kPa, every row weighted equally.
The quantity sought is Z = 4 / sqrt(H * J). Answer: 0.0366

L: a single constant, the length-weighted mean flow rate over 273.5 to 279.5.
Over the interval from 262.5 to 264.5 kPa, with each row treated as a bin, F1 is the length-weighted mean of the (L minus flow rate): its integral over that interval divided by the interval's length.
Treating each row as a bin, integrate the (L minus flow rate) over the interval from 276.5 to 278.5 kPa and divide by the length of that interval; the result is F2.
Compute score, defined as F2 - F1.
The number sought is 0.0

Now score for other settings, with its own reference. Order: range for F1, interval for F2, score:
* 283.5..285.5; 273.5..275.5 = 3.0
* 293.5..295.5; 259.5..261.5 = 2.0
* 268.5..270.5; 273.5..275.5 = 1.0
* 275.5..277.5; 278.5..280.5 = -0.5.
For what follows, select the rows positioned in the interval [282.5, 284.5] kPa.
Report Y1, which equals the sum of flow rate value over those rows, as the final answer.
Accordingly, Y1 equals 222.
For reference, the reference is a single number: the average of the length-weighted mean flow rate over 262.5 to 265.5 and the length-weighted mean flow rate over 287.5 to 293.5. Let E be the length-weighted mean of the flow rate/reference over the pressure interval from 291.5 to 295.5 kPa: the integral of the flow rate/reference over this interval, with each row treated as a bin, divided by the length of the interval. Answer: 1.01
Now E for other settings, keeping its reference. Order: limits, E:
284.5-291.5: 1.02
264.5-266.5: 0.98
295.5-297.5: 1.01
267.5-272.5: 1.00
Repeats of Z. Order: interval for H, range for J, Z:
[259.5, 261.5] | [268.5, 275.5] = 0.0365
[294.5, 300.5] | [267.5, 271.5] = 0.0361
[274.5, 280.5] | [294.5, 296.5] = 0.0362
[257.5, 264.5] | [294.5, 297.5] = 0.0362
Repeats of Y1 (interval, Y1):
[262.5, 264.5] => 219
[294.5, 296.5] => 223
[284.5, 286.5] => 226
